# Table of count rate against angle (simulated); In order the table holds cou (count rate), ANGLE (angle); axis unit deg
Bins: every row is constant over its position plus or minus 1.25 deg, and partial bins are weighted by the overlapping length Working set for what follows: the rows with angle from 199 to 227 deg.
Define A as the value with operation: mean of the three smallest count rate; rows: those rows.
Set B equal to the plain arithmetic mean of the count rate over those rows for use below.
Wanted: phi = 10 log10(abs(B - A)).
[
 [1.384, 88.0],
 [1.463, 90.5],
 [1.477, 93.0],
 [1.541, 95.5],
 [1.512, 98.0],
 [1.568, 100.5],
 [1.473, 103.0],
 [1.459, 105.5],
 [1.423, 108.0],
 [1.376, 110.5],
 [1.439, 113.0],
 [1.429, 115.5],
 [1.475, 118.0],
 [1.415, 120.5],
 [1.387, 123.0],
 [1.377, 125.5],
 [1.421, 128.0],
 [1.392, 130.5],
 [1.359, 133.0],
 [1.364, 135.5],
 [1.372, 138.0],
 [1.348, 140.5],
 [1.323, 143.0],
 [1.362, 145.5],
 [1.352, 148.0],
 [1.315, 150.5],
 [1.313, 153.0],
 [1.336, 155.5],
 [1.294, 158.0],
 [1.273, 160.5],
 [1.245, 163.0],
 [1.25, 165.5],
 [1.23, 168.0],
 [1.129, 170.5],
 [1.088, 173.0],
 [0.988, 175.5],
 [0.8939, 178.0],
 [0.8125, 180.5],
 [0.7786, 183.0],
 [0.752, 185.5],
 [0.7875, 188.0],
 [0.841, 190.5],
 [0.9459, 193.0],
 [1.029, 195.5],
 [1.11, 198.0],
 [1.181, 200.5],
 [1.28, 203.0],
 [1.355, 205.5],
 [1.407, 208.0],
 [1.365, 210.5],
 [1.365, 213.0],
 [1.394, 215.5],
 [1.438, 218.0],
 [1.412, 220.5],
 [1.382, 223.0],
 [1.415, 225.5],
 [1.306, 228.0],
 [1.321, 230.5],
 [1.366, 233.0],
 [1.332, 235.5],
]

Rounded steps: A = 1.27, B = 1.36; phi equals -10.4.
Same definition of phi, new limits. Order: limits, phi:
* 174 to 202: -8.3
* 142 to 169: -12.4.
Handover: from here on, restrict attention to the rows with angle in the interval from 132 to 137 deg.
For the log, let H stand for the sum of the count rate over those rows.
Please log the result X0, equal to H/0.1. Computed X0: 27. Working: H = 2.7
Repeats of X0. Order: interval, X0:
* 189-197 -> 28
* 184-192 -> 24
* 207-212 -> 28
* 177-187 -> 32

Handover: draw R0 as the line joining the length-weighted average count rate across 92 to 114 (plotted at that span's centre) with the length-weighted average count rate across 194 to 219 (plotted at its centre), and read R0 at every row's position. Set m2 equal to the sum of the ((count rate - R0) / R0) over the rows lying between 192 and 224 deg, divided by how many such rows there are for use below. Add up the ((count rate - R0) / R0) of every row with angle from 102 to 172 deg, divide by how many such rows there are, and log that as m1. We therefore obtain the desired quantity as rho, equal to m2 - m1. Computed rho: 0.04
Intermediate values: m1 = -0.042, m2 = 0.00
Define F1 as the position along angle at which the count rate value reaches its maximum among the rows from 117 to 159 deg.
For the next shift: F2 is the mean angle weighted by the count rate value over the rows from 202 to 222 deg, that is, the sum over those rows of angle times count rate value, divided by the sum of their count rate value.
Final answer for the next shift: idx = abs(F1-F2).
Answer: 93.9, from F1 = 118.0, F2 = 211.9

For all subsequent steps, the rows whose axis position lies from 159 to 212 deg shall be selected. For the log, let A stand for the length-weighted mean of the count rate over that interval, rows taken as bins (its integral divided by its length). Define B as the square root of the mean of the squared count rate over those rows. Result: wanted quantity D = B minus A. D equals 0.0175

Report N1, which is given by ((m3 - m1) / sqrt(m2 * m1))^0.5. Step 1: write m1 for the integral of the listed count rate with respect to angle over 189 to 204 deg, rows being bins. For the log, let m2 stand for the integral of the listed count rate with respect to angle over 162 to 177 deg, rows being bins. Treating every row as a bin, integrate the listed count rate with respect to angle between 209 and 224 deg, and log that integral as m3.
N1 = 0.55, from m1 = 16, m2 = 17.2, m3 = 20.9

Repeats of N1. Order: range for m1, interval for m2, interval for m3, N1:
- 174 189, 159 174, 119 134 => 0.74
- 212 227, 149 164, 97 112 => 0.22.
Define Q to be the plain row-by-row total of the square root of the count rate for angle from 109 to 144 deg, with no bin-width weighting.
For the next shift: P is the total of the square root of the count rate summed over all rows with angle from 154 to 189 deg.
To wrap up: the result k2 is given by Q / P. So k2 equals 1.15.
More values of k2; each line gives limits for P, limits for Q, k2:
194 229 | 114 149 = 1.03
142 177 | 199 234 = 1.04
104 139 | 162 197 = 0.83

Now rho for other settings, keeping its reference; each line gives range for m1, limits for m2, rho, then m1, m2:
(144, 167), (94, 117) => 0.05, -0.055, 0.00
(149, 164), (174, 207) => -0.19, -0.059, -0.25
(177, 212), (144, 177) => 0.11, -0.205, -0.09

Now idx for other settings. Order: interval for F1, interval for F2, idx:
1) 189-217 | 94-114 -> 103.9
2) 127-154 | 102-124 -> 15.1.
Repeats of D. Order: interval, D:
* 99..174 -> 0.0021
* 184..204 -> 0.0224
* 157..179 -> 0.0062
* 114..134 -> -0.0006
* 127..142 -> 0.0018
